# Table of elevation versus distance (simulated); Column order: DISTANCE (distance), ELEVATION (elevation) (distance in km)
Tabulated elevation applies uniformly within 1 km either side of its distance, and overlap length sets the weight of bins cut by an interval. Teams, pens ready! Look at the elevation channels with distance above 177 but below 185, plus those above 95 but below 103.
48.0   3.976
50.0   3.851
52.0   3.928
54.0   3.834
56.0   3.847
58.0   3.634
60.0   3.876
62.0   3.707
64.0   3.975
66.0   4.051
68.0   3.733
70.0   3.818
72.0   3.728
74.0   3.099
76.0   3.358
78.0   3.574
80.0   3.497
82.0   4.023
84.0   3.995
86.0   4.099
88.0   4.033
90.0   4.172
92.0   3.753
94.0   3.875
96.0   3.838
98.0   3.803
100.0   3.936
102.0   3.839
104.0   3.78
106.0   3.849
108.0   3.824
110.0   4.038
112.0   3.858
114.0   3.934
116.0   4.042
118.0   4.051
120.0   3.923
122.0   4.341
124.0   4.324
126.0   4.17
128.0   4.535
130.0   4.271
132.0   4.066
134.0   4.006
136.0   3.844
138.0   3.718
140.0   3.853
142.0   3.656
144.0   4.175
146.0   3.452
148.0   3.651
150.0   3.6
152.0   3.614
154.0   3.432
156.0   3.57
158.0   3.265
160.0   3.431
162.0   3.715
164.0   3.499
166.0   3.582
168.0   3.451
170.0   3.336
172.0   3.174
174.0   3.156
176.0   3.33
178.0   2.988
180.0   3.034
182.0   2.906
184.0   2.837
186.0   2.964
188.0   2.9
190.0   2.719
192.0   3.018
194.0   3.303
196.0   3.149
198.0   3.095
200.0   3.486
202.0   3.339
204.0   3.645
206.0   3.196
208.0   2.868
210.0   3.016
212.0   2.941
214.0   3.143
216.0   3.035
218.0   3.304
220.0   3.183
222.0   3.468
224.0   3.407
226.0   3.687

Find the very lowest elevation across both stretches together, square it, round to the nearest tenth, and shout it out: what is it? 8.0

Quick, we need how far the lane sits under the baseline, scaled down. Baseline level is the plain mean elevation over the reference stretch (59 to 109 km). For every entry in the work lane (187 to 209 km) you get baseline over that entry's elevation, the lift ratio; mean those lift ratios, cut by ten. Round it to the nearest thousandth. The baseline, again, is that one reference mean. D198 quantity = 0.122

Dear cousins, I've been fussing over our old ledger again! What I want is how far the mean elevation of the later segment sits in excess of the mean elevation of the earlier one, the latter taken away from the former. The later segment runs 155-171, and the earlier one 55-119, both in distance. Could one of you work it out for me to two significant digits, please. -0.35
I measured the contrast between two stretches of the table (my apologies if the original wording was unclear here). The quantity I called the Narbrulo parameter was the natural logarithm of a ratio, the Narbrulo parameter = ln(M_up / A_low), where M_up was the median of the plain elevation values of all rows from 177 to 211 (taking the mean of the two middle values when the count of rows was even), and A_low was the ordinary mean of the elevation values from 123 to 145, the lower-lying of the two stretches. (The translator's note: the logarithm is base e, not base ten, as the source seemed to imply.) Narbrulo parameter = -0.30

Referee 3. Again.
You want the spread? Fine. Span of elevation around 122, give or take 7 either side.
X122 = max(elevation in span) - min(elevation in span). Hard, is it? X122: 0.61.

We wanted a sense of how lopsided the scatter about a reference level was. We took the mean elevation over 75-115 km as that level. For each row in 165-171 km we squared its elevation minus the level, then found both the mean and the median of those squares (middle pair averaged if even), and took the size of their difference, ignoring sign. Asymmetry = 0.006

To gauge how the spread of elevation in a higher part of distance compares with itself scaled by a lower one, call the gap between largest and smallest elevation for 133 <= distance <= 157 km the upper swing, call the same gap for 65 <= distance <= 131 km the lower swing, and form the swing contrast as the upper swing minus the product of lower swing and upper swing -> -0.3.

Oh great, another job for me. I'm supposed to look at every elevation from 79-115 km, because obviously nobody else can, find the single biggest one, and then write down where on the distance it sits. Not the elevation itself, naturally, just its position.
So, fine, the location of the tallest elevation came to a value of 90.0 km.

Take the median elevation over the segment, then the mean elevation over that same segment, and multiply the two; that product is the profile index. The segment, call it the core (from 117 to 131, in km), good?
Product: 18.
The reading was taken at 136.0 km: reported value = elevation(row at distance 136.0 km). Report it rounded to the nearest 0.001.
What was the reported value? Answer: 3.844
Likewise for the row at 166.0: 3.582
